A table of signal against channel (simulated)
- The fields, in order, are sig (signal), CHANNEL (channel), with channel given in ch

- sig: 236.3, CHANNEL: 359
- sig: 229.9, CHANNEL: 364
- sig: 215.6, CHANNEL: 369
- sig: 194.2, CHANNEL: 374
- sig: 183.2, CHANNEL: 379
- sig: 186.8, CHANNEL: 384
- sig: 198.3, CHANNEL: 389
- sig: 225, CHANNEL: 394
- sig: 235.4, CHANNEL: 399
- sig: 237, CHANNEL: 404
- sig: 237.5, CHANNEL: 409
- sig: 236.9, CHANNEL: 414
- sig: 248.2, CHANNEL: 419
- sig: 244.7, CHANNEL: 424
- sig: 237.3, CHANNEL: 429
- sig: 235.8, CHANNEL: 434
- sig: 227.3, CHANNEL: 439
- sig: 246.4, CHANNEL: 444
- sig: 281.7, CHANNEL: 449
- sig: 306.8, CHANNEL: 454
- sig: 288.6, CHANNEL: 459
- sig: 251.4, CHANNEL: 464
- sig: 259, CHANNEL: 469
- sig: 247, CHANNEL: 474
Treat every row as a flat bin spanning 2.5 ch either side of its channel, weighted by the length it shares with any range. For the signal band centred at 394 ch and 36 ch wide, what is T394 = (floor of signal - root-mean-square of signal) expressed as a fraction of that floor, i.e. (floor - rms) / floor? -0.18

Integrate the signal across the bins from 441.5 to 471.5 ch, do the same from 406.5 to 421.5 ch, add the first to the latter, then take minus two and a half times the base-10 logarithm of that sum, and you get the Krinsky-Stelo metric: -10.2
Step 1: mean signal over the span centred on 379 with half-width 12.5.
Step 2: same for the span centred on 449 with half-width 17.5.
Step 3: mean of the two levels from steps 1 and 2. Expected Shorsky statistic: 229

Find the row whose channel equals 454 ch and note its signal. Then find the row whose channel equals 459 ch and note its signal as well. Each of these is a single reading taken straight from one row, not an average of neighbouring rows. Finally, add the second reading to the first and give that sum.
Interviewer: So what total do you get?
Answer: 595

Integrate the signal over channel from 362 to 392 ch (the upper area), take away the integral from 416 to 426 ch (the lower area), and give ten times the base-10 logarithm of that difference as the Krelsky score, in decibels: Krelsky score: 35.5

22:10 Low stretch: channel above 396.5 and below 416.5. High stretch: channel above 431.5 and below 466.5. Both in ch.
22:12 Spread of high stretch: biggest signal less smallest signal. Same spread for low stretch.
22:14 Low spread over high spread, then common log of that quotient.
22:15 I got -1.6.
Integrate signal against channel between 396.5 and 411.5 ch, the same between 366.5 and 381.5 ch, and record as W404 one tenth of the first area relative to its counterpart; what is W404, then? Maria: 0.120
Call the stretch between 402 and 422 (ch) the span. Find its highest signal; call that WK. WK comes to 248.2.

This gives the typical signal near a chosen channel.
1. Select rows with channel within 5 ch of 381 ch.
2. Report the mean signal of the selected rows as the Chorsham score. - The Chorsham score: 185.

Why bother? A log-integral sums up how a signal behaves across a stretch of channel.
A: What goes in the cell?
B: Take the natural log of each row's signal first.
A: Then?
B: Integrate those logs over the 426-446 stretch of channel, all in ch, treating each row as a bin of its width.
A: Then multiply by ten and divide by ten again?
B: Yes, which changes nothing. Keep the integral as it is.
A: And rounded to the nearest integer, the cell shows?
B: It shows 109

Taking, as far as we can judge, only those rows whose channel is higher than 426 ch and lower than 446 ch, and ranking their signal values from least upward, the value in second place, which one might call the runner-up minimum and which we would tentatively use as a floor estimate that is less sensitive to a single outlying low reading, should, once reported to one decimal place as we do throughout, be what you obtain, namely 235.8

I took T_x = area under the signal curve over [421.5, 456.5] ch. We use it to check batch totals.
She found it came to 8900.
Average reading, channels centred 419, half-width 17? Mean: 240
